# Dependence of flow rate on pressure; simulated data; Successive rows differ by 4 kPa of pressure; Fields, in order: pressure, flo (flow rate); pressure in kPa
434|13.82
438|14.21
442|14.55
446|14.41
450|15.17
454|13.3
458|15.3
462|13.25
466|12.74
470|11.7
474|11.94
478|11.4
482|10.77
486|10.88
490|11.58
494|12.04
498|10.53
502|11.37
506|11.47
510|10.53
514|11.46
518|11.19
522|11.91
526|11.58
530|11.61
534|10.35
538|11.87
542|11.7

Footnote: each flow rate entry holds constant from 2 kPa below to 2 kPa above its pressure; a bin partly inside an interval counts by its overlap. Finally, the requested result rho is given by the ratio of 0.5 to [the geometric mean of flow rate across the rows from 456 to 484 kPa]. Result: 0.0404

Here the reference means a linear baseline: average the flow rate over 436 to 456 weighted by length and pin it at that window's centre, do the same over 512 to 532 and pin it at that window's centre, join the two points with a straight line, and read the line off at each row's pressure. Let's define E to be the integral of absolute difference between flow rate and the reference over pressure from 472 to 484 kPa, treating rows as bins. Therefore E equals 21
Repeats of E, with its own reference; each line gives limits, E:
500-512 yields 12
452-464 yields 11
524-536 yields 5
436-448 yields 2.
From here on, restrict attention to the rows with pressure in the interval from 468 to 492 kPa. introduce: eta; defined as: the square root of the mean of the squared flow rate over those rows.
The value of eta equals 11.4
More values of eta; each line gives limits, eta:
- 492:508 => 11.4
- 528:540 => 11.3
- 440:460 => 14.6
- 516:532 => 11.6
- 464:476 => 12.1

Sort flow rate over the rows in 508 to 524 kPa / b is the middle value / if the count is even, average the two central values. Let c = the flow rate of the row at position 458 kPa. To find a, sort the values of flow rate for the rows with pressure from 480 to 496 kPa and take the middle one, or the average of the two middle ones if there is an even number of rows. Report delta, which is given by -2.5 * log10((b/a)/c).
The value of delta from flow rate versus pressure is 3.0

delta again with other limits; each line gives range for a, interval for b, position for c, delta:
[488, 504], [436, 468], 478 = 2.4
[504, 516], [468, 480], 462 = 2.8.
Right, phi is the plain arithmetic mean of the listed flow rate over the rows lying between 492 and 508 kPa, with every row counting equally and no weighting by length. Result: 11.4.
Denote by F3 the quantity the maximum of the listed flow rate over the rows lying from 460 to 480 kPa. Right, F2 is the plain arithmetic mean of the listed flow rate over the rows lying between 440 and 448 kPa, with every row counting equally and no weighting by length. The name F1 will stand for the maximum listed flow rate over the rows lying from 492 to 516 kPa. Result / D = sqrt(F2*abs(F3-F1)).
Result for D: 4.2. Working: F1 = 12.04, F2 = 14.5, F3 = 13.25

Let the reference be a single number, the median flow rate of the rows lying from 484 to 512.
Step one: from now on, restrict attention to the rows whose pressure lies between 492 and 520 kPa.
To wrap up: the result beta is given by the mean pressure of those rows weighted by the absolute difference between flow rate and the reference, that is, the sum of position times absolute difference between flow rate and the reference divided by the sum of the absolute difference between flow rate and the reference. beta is 502.9 kPa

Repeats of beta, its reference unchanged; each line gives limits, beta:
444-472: 454.8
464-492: 474.5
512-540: 529.8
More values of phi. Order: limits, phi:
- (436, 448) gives 14.4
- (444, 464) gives 14.3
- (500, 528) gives 11.4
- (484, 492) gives 11.2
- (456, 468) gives 13.8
